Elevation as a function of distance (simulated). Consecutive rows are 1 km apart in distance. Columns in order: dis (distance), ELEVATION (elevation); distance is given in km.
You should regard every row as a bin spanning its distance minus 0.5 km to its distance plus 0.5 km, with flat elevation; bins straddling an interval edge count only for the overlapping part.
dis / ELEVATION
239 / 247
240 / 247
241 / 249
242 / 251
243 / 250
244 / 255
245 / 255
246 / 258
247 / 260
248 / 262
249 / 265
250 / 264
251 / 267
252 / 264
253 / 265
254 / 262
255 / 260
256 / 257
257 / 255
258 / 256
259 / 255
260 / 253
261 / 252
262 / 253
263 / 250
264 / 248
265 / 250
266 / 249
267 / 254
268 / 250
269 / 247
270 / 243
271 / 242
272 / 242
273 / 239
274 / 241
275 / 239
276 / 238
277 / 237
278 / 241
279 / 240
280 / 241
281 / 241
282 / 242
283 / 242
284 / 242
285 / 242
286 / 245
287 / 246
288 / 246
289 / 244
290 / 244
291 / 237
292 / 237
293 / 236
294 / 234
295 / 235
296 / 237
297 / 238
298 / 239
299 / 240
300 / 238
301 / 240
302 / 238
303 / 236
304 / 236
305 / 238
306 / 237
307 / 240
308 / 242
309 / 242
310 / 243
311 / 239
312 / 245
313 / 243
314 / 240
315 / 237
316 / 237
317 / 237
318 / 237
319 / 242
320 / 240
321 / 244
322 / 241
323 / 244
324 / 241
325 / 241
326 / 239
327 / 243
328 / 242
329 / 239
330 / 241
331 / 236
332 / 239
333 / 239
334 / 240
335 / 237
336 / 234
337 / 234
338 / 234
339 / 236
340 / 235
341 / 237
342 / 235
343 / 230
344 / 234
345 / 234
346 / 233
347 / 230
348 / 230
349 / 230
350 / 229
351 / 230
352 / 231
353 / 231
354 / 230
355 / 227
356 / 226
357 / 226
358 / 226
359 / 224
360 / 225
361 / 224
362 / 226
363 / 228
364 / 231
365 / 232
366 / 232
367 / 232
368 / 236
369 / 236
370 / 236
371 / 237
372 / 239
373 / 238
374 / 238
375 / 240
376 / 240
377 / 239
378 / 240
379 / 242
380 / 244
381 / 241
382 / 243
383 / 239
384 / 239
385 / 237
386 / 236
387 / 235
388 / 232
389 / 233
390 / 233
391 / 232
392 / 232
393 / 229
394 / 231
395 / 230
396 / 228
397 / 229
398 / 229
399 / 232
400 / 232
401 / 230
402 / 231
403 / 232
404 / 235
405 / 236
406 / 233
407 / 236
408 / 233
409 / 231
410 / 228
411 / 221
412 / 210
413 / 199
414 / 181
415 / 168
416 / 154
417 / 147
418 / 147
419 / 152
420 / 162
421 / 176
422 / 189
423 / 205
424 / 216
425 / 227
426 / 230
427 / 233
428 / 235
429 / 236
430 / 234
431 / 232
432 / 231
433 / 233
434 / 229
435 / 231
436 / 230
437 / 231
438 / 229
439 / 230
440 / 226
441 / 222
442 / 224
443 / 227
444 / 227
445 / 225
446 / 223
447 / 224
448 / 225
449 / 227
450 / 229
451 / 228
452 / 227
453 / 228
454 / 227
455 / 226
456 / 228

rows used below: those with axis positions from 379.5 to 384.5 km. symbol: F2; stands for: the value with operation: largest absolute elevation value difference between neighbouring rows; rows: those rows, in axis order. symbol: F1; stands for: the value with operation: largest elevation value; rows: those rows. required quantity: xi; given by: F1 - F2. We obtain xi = 240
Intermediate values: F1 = 244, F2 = 4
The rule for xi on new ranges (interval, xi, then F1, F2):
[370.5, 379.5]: 240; 242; 2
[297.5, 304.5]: 238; 240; 2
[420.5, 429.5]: 220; 236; 16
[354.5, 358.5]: 226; 227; 1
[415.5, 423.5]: 189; 205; 16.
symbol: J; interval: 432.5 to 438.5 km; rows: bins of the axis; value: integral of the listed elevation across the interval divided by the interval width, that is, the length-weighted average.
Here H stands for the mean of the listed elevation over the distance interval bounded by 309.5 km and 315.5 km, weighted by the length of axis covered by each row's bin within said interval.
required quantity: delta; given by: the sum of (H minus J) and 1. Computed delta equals 12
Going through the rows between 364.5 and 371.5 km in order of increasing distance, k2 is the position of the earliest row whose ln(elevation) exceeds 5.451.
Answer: 368 km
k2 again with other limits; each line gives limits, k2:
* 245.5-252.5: 246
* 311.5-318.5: 312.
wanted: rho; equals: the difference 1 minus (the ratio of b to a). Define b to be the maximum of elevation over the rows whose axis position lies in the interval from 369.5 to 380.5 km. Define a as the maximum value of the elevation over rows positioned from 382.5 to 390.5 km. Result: -0.02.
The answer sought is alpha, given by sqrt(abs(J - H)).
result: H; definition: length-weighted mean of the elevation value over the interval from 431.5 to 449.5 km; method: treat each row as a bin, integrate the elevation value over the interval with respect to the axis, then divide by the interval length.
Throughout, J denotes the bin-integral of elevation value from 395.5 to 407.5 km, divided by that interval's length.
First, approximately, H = 227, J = 232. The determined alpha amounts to 2.1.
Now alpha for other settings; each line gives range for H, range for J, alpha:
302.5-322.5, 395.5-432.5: 5.2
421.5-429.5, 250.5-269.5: 5.8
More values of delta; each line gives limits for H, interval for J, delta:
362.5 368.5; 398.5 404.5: 1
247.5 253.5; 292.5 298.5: 29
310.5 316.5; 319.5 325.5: -1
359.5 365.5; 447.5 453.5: 1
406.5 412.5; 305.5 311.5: -13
